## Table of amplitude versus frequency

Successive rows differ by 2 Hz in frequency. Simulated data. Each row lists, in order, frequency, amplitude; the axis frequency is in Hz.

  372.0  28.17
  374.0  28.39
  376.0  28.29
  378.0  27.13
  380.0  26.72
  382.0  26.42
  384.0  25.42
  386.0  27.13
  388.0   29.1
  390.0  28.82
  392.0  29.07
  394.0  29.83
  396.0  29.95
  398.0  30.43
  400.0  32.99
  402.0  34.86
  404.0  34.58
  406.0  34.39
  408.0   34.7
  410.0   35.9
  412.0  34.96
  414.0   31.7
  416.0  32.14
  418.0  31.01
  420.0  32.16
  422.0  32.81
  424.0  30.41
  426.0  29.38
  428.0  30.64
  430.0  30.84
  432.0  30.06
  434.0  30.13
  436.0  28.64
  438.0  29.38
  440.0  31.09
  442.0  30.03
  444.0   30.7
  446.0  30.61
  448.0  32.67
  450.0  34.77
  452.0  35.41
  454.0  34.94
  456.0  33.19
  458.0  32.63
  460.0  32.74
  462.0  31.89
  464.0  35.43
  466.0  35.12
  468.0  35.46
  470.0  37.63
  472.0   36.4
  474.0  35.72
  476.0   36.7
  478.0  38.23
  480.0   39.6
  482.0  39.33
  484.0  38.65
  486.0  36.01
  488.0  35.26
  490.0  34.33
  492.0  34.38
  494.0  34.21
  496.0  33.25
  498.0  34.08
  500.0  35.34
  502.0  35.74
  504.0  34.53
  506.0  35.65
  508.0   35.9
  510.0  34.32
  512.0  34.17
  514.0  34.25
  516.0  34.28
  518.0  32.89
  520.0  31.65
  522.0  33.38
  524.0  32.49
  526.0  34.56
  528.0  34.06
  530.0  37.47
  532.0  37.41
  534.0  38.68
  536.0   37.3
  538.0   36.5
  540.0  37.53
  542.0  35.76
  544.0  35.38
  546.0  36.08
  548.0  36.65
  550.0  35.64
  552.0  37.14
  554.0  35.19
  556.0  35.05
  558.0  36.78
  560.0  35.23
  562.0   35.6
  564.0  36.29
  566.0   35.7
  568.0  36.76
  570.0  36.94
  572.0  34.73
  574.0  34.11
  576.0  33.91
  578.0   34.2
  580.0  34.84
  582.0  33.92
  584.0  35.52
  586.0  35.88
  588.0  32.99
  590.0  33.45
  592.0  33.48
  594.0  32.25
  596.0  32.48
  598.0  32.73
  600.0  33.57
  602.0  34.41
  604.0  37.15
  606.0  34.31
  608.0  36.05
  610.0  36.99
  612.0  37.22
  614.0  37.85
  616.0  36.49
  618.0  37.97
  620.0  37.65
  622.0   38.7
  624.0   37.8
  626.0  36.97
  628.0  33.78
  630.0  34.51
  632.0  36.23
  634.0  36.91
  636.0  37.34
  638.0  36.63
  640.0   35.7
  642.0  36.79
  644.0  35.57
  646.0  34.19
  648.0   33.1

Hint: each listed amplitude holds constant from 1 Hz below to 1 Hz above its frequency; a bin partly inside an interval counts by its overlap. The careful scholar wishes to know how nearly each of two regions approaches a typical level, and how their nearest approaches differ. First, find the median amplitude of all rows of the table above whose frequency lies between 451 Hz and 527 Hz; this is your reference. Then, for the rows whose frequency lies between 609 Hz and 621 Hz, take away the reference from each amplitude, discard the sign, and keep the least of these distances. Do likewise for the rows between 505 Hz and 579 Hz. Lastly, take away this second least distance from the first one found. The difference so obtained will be 1.7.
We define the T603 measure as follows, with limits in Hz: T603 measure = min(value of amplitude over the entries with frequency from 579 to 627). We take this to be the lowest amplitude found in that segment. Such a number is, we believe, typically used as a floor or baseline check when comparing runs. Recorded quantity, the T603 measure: 32.25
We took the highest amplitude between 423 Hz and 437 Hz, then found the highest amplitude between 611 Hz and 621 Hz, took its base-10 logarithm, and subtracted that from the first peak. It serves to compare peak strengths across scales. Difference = 29.3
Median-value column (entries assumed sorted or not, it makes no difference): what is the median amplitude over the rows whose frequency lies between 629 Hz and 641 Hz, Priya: 36.4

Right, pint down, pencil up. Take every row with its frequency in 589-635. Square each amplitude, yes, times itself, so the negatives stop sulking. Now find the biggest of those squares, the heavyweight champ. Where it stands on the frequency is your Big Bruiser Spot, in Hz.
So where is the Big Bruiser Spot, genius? 622.0 Hz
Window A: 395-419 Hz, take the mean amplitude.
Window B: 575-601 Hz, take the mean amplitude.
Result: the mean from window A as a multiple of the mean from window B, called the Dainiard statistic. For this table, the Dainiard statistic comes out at 0.98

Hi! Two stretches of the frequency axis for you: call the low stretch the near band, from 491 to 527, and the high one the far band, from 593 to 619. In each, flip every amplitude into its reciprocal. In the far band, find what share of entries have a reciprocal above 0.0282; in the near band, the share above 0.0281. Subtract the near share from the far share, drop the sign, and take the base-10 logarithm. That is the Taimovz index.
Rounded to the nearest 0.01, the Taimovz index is -0.43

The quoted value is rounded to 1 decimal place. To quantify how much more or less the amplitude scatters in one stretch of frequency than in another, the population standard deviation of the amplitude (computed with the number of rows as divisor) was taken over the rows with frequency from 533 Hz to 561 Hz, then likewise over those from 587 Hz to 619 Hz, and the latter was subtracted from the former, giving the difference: -1.0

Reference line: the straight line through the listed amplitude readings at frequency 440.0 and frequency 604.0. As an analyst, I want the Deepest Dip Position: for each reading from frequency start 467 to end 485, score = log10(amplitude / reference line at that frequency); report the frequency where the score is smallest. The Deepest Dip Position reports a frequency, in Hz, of 468.0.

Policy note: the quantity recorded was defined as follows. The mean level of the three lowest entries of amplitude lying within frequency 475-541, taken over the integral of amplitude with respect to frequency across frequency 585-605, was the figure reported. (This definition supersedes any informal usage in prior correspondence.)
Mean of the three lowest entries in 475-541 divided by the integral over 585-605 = 0.048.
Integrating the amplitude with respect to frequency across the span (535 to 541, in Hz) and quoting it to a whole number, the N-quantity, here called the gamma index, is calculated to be 223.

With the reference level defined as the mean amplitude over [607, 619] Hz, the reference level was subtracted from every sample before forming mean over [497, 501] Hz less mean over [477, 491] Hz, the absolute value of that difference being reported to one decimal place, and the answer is 2.6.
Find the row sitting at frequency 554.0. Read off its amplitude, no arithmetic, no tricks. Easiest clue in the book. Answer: 35.19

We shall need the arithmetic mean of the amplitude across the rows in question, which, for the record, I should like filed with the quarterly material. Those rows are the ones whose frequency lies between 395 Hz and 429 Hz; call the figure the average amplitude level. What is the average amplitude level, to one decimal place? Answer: 32.5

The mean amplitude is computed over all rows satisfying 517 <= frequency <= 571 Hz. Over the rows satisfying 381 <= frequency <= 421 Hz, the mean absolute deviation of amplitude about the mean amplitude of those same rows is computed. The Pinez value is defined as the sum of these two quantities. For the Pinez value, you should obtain 38.3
